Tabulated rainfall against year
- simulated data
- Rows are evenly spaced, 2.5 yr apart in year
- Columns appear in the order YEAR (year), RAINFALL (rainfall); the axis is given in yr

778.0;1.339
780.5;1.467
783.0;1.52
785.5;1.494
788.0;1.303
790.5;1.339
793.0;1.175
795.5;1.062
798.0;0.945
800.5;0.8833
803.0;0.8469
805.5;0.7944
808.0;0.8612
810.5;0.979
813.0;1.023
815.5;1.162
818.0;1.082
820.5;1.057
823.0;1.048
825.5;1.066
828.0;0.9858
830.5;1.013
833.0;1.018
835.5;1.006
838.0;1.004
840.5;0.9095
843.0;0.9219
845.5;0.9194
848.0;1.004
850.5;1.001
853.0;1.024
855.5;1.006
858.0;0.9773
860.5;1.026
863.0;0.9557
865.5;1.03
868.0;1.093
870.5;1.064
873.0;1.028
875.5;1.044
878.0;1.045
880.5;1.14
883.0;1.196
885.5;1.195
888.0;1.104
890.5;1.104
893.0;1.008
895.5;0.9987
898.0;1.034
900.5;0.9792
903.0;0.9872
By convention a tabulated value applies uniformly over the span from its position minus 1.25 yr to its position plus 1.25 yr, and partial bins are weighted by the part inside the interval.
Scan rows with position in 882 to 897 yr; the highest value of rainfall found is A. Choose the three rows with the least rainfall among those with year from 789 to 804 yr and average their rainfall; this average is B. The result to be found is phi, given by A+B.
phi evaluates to 2.09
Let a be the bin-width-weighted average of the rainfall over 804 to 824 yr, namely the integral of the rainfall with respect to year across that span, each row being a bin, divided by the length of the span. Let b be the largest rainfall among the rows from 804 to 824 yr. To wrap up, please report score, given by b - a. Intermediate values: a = 1.00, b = 1.162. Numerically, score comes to 0.16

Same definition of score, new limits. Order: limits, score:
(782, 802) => 0.31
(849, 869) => 0.08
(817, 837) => 0.05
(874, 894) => 0.09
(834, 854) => 0.05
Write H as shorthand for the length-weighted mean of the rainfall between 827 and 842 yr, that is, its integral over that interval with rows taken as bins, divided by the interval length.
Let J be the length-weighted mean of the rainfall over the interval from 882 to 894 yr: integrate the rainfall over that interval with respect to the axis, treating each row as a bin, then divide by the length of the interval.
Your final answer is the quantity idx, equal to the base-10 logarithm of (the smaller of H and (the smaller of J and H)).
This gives -0.005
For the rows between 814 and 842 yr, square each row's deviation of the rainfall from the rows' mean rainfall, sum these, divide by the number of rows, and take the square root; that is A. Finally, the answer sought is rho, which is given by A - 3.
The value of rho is -2.94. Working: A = 0.061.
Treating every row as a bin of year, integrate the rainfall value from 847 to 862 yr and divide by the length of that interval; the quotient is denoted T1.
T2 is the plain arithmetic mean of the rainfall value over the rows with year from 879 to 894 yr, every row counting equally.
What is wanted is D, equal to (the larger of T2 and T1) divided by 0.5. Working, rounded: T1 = 1.01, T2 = 1.12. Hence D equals 2.25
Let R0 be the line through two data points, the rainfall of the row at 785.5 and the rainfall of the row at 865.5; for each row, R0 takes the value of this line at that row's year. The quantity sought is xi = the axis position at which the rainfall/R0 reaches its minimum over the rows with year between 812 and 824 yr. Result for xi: 813.0 yr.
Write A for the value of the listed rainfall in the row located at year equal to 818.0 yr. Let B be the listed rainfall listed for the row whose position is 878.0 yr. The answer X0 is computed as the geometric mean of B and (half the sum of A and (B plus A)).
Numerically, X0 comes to 1.29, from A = 1.082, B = 1.045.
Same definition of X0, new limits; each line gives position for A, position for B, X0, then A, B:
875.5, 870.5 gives 1.29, 1.044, 1.064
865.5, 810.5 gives 1.22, 1.03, 0.979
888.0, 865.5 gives 1.29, 1.104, 1.03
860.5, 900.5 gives 1.22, 1.026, 0.9792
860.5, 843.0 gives 1.17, 1.026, 0.9219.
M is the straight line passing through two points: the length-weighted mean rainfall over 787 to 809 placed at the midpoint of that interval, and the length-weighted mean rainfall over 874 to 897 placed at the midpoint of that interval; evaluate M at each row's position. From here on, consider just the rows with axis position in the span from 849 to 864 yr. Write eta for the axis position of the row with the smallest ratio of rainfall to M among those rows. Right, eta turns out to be 863.0 yr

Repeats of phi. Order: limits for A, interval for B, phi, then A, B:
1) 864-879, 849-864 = 2.07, 1.093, 0.98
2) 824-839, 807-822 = 2.02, 1.066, 0.95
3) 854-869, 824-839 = 2.09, 1.093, 1.00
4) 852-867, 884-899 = 2.04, 1.03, 1.01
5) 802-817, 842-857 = 2.11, 1.162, 0.95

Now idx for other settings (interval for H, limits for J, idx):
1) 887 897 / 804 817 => -0.016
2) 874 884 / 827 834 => 0.003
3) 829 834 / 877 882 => 0.006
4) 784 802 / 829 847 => -0.013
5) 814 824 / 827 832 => 0.000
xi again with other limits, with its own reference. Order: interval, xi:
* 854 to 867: 858.0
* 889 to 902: 893.0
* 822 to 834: 828.0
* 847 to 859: 848.0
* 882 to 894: 893.0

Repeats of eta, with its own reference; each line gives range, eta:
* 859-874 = 863.0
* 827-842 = 840.5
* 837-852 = 840.5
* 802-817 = 805.5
